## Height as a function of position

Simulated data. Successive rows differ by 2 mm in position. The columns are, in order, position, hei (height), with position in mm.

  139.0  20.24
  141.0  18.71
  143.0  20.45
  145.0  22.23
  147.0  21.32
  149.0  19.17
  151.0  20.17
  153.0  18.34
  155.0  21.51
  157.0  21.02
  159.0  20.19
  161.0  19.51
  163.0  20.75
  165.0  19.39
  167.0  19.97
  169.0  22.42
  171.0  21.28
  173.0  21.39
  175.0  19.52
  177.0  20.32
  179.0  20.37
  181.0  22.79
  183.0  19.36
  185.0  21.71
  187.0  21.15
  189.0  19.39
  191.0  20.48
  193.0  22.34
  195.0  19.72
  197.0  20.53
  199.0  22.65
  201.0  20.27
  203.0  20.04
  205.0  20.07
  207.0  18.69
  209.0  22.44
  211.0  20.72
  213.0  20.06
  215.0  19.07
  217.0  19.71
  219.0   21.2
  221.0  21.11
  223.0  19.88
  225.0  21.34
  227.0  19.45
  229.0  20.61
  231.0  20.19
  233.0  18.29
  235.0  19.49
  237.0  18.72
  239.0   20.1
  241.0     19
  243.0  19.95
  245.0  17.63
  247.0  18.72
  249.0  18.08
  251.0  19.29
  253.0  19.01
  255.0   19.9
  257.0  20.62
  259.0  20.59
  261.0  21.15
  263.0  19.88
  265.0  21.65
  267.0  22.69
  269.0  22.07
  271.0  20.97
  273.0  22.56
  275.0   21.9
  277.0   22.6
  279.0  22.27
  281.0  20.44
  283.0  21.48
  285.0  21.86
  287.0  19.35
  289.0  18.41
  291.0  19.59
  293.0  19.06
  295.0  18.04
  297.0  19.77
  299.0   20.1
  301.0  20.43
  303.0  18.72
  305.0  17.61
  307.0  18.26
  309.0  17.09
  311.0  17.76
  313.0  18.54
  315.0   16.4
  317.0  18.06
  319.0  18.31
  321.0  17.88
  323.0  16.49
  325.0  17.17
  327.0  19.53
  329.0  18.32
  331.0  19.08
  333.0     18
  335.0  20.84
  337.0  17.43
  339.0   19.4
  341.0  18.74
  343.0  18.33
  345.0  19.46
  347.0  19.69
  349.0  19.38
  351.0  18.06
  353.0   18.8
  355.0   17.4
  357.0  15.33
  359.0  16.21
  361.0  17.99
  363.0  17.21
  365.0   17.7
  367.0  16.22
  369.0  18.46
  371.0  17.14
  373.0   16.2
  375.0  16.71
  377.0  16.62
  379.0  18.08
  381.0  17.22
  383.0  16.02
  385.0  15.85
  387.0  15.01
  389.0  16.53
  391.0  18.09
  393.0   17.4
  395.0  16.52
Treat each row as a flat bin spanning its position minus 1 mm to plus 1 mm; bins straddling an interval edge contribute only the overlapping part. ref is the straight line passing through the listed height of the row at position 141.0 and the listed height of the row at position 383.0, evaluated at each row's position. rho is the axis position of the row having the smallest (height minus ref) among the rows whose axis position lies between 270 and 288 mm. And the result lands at 287.0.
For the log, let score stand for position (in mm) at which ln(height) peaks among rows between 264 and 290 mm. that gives 267.0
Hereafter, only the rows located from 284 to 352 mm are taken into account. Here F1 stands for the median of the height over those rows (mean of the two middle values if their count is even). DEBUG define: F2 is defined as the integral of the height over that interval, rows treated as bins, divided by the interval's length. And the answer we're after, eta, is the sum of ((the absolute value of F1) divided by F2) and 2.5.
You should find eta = 3.49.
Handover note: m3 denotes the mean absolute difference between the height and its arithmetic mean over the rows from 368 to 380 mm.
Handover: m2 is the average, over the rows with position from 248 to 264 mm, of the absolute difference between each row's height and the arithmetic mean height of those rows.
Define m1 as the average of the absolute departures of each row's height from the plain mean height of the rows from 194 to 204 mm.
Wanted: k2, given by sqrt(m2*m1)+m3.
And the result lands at 1.50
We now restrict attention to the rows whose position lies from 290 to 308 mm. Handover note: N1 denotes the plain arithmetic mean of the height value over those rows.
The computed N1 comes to 19.1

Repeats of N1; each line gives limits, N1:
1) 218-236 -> 20.2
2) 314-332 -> 17.9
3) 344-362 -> 18.0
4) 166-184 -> 20.8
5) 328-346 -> 18.8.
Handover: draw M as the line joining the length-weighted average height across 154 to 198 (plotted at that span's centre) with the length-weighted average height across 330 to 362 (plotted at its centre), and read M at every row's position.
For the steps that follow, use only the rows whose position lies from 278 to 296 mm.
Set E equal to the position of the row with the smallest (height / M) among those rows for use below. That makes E 295.0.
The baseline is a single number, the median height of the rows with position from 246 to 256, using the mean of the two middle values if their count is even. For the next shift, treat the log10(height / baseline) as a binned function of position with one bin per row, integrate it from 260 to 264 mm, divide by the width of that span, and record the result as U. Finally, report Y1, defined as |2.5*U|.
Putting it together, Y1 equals 0.08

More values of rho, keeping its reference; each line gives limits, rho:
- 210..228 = 215.0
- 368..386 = 385.0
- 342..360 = 357.0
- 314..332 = 315.0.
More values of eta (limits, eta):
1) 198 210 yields 3.47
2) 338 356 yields 3.50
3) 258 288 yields 3.51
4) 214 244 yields 3.50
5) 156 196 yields 3.49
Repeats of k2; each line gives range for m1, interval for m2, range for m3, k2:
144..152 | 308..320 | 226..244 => 1.42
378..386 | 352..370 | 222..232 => 1.42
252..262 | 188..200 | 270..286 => 1.43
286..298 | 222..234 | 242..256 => 1.32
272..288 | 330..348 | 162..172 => 1.68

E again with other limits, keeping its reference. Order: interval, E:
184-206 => 189.0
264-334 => 315.0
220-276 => 245.0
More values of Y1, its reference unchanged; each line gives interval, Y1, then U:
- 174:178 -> 0.05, 0.020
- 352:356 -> 0.05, -0.022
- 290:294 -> 0.02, 0.007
